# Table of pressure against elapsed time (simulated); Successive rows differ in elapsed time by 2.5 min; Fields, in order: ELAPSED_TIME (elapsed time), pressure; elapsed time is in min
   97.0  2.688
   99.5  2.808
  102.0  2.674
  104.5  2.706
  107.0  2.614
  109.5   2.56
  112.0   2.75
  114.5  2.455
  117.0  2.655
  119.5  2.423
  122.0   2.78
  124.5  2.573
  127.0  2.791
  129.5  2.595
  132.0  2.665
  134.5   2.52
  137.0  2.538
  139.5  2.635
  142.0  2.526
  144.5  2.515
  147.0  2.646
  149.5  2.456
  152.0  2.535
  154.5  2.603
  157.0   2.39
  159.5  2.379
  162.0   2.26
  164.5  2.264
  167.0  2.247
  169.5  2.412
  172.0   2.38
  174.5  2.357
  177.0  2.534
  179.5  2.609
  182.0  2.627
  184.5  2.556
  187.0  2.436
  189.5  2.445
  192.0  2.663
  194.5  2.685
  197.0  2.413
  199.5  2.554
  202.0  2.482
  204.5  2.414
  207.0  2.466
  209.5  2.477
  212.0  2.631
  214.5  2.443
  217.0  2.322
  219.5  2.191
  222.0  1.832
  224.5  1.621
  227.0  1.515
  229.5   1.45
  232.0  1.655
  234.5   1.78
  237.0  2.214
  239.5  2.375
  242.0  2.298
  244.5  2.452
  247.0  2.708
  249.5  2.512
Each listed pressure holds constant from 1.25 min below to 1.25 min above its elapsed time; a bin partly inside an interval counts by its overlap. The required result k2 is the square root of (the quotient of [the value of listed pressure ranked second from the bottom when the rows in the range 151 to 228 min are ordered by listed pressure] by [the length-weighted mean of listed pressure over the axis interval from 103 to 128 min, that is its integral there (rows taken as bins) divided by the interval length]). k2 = 0.79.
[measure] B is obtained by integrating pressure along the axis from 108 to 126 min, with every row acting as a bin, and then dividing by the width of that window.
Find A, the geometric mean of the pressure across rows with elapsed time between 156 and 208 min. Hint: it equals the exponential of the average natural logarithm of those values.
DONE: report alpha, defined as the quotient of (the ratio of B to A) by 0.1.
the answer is 10.6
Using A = 2.45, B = 2.60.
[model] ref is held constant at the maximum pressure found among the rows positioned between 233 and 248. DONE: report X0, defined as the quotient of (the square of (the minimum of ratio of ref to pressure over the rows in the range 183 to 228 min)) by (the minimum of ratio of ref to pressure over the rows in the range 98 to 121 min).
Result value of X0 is 1.05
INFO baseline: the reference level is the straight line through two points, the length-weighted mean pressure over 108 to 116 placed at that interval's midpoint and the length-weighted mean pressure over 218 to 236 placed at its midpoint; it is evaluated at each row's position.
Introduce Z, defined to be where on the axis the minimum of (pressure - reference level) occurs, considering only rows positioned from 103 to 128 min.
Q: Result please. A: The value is 114.5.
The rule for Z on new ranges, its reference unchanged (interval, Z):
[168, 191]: 174.5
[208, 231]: 229.5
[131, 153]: 134.5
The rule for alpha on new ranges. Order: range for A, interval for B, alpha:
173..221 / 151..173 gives 9.6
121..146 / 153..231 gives 9.0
